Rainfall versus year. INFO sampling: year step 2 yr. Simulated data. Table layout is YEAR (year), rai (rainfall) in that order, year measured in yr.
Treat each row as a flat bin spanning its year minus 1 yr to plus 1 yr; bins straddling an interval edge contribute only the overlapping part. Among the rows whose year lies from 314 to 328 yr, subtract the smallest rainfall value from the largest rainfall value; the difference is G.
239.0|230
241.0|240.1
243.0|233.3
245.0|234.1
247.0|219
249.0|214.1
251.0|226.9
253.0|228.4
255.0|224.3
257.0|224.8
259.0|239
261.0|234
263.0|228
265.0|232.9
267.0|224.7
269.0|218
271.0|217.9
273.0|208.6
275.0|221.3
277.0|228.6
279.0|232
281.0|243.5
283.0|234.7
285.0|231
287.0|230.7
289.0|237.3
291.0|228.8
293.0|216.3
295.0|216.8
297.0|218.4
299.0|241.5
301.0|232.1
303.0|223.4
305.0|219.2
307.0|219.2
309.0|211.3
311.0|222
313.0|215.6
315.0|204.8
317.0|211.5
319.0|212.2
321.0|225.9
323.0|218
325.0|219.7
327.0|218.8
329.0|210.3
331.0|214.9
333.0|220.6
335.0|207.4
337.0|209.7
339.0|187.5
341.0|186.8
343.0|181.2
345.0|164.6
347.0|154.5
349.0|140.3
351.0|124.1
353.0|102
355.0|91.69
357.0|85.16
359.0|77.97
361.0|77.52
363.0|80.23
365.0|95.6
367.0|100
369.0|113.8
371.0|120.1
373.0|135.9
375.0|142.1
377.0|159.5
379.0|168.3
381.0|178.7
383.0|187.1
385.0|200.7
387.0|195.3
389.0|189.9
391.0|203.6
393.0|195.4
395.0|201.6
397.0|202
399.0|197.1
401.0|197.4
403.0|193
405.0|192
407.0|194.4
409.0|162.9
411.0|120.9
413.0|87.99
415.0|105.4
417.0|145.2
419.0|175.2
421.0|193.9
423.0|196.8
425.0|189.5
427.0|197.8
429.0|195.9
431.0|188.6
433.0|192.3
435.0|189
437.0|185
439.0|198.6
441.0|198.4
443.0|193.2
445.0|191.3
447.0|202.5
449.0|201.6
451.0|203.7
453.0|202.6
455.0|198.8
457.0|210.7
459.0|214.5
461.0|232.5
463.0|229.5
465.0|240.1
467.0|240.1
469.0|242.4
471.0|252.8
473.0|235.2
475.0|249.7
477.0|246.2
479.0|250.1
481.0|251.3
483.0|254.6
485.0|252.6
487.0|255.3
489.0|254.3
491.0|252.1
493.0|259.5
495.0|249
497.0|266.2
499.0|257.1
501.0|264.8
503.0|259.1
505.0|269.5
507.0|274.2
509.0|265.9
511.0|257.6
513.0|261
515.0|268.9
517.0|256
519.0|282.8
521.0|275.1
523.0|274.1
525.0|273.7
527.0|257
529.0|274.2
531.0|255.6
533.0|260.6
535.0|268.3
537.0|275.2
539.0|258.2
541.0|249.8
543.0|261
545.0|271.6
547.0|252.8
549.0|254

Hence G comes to 21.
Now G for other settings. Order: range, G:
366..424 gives 116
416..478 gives 108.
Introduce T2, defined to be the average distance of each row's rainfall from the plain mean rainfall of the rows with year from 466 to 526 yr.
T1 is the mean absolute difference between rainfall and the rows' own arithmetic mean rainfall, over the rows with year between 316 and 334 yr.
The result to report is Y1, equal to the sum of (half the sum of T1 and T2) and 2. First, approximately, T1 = 4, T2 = 9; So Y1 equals 9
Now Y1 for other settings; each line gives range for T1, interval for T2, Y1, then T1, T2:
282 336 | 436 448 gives 8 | 7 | 5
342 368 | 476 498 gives 19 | 30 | 4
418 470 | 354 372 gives 15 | 14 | 12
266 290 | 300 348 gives 13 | 8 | 14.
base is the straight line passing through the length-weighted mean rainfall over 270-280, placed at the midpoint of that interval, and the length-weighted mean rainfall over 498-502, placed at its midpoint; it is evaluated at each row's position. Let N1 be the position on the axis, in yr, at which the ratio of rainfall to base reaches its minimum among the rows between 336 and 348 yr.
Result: 347.0 yr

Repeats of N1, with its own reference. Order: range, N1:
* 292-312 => 309.0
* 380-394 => 381.0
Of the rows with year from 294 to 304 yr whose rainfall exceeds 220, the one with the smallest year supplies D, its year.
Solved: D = 299.0 yr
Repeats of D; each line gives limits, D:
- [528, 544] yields 529.0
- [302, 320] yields 303.0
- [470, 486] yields 471.0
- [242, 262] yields 243.0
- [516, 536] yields 517.0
